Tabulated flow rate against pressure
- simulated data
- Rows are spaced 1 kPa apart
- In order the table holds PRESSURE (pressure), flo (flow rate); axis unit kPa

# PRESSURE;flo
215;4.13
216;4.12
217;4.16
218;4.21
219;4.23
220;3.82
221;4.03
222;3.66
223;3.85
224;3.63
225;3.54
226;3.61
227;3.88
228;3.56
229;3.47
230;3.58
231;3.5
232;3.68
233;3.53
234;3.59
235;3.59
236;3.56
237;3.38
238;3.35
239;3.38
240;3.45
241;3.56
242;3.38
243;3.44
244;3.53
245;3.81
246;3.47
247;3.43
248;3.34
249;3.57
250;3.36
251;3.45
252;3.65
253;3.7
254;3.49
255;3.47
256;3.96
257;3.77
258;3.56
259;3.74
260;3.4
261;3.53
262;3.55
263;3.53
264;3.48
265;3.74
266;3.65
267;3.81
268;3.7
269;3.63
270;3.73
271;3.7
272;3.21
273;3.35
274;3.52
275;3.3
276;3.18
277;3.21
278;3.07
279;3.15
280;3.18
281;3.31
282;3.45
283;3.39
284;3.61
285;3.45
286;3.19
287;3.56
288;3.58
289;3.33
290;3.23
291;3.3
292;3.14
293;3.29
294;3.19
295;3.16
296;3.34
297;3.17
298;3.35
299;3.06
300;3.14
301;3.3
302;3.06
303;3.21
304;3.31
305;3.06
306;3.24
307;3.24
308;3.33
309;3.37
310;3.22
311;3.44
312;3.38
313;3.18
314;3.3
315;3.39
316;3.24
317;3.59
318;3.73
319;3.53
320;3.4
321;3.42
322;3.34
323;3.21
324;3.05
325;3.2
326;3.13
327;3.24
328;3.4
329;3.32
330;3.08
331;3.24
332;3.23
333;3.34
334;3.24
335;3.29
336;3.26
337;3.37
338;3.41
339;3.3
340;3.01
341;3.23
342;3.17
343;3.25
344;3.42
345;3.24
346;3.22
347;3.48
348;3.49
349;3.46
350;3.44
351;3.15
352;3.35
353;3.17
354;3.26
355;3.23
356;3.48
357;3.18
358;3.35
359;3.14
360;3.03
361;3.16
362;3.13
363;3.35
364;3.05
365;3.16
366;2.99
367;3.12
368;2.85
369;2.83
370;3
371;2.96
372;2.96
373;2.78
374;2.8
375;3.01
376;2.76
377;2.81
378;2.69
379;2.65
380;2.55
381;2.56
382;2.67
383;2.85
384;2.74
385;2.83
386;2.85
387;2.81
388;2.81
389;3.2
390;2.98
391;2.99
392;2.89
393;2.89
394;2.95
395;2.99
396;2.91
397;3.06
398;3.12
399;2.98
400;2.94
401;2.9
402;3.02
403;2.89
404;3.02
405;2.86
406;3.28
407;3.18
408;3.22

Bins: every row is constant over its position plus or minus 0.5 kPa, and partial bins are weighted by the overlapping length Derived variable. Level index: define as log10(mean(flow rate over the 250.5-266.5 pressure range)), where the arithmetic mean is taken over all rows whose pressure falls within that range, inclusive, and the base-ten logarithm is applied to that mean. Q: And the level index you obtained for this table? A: 0.557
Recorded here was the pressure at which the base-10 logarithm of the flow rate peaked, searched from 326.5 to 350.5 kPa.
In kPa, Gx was 348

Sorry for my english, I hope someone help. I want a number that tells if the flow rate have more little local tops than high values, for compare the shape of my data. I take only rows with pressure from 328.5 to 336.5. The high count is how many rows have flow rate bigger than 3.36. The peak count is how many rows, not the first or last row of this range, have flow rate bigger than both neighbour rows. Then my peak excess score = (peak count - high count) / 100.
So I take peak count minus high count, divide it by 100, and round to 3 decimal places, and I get 0.030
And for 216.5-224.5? -0.050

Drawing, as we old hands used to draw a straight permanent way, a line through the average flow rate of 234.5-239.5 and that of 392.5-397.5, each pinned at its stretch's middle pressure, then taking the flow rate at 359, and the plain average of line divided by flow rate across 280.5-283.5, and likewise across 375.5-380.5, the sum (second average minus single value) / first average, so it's -2.1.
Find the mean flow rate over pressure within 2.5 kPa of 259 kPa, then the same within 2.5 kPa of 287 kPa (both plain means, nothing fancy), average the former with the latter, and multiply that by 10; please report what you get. 35.1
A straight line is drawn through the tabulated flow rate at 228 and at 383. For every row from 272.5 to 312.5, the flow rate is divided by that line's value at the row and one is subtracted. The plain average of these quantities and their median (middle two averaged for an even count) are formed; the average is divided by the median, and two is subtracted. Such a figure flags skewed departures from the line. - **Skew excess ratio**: -1.29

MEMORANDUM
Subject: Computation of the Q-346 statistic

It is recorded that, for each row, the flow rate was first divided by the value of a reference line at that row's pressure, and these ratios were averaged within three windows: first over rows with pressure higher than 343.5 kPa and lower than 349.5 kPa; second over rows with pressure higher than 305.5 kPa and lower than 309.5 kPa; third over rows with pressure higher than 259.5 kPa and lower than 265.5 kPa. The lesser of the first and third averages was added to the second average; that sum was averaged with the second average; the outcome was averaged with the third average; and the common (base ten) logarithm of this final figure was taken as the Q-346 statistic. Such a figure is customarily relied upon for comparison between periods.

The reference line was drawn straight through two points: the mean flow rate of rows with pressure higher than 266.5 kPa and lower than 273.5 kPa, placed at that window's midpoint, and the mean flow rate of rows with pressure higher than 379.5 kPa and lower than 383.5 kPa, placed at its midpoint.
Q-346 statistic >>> 0.090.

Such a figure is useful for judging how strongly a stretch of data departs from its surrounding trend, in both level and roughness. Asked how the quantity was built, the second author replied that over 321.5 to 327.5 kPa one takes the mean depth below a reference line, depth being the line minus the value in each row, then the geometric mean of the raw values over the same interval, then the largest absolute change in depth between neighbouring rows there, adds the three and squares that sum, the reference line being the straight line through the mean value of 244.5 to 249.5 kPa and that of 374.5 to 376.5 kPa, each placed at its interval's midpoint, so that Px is 10.8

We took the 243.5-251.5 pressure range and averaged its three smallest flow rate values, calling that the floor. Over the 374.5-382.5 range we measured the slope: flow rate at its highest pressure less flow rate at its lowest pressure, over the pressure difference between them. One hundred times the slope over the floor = -1.4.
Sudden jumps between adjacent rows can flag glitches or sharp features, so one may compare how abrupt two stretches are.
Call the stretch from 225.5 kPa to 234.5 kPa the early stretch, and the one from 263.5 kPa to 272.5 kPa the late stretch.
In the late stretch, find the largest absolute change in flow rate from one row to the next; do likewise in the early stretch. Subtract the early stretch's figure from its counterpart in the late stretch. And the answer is 0.17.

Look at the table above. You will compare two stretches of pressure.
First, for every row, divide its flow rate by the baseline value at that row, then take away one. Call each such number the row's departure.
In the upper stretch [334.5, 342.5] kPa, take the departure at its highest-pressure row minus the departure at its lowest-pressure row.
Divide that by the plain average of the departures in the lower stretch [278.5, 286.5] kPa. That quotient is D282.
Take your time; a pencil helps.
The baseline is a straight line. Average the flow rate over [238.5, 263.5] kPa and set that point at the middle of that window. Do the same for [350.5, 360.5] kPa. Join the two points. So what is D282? 1.0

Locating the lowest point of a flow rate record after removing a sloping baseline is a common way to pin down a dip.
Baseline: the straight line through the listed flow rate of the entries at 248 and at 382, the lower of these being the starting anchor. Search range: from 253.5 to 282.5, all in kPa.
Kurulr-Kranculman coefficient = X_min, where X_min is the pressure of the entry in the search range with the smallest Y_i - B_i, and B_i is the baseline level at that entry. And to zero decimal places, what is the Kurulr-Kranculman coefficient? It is 278 kPa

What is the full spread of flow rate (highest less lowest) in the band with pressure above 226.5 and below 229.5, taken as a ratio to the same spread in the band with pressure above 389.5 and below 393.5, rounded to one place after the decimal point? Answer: 4.1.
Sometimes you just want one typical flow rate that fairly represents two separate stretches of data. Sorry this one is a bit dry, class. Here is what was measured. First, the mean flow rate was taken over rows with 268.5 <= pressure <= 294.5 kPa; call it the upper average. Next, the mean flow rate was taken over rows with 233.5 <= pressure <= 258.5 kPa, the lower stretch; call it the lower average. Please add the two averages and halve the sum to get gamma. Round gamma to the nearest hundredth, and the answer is 3.44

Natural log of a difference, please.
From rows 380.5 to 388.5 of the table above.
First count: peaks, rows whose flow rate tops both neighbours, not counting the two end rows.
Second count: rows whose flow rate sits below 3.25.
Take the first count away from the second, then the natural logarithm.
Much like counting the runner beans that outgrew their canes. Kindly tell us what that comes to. 1.79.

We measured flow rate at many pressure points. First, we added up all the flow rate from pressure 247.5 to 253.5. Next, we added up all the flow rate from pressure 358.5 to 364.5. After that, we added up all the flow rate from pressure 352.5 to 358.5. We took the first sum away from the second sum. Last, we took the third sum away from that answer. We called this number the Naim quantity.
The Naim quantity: -21.9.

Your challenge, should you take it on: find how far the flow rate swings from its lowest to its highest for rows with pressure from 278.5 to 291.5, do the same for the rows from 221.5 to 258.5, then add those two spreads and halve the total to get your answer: 0.54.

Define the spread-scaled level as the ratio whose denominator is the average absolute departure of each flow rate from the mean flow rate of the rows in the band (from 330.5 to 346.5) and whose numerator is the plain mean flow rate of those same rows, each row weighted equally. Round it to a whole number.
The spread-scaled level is 48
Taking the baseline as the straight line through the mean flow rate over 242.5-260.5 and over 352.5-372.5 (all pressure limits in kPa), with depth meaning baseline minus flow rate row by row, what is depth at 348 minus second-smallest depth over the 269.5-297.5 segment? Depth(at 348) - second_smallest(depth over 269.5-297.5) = -0.10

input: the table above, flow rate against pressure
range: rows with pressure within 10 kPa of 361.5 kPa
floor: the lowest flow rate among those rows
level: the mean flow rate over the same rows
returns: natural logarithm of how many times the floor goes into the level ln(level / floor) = 0.10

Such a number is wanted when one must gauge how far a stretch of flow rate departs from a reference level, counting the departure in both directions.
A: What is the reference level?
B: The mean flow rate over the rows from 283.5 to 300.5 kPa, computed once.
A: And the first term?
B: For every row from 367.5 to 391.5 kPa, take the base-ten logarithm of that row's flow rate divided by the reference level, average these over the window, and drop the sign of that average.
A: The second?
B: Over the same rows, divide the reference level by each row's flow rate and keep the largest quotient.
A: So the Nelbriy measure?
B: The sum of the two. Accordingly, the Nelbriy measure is 1.36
